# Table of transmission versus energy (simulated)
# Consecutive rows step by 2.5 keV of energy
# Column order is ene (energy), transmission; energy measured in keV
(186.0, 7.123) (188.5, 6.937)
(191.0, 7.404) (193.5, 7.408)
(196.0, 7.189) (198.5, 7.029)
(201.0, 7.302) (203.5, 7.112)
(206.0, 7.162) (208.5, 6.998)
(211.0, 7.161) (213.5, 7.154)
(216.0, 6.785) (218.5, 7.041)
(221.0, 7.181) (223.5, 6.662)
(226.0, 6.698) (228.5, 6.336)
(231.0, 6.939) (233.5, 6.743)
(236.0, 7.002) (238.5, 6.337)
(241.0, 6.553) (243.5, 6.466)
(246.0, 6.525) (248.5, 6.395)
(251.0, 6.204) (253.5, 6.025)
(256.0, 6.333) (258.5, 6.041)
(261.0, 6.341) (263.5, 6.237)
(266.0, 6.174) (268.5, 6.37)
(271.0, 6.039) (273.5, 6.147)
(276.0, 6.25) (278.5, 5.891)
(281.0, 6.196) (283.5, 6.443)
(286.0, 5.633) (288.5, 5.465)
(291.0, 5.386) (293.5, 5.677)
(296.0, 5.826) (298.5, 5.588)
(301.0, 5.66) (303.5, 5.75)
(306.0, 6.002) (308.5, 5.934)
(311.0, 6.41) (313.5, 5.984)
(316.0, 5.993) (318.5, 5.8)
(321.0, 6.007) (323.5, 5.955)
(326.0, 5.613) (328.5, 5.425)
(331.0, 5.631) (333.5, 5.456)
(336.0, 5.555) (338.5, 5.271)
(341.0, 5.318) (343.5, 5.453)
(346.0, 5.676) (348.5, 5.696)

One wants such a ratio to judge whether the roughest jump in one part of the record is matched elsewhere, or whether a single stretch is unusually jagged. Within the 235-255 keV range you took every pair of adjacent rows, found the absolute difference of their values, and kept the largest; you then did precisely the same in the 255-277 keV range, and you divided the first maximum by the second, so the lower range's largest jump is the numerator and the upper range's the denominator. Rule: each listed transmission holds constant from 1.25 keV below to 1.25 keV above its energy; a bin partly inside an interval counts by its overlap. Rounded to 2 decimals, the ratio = 2.01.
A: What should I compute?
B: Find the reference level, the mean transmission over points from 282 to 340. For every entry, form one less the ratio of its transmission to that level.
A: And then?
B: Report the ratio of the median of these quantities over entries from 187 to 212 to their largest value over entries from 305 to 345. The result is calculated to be -2.9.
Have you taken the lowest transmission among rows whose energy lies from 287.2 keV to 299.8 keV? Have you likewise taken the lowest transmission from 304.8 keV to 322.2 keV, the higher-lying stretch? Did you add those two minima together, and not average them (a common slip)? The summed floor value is 11.2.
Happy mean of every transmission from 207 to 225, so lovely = 7.0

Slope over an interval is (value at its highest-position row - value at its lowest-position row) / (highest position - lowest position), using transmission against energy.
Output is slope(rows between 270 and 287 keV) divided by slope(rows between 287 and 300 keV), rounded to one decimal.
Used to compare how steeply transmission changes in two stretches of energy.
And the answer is -2.2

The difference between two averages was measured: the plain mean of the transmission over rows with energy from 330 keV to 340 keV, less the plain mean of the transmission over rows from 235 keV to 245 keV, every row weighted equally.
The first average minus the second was -1.1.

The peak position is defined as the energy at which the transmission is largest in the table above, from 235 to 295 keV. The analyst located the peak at 236.0 keV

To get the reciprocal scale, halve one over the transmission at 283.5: 0.078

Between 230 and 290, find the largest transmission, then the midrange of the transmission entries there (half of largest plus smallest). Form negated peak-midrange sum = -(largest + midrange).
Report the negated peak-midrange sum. -13.2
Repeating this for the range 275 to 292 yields -12.4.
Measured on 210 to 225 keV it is -14.1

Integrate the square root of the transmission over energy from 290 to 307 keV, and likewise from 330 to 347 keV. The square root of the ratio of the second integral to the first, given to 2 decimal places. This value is 0.99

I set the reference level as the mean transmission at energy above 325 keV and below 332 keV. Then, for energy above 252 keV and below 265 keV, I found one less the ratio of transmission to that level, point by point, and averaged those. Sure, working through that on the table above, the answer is -0.12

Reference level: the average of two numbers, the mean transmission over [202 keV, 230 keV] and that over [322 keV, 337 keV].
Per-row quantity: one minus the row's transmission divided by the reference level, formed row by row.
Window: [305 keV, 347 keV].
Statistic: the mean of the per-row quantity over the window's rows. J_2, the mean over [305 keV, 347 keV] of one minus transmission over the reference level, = 0.09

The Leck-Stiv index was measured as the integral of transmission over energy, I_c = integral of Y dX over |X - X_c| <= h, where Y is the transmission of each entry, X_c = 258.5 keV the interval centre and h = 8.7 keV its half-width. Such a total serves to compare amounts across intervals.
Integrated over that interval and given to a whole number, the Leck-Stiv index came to 108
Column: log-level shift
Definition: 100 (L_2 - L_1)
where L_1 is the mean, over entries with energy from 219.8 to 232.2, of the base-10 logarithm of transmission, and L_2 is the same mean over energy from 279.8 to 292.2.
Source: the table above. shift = -7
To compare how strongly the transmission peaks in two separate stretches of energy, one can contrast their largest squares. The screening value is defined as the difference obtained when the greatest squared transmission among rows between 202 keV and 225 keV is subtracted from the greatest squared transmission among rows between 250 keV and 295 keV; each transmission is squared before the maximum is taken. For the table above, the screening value -10.1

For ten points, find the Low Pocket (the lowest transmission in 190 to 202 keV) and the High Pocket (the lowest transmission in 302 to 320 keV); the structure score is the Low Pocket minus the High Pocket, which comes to 1.28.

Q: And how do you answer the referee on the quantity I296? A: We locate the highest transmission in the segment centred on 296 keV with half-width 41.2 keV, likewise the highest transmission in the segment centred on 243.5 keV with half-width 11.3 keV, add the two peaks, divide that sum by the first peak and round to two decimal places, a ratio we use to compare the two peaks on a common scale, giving 2.09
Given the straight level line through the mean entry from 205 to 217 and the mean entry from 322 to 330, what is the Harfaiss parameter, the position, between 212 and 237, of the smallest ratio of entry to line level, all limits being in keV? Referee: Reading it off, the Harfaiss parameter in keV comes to 228.5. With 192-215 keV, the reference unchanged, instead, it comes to 198.5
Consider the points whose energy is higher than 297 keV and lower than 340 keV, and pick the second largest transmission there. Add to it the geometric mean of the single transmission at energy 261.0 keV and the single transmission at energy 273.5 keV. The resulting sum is 12.3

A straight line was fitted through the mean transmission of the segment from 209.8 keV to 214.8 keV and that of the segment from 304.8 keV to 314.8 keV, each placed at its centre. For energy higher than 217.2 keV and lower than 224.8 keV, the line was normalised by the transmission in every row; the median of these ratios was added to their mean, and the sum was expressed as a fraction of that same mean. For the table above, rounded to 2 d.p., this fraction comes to 1.99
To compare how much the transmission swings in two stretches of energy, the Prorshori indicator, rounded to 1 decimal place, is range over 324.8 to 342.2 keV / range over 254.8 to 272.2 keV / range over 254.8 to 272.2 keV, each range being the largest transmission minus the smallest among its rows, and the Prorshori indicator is 3.3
